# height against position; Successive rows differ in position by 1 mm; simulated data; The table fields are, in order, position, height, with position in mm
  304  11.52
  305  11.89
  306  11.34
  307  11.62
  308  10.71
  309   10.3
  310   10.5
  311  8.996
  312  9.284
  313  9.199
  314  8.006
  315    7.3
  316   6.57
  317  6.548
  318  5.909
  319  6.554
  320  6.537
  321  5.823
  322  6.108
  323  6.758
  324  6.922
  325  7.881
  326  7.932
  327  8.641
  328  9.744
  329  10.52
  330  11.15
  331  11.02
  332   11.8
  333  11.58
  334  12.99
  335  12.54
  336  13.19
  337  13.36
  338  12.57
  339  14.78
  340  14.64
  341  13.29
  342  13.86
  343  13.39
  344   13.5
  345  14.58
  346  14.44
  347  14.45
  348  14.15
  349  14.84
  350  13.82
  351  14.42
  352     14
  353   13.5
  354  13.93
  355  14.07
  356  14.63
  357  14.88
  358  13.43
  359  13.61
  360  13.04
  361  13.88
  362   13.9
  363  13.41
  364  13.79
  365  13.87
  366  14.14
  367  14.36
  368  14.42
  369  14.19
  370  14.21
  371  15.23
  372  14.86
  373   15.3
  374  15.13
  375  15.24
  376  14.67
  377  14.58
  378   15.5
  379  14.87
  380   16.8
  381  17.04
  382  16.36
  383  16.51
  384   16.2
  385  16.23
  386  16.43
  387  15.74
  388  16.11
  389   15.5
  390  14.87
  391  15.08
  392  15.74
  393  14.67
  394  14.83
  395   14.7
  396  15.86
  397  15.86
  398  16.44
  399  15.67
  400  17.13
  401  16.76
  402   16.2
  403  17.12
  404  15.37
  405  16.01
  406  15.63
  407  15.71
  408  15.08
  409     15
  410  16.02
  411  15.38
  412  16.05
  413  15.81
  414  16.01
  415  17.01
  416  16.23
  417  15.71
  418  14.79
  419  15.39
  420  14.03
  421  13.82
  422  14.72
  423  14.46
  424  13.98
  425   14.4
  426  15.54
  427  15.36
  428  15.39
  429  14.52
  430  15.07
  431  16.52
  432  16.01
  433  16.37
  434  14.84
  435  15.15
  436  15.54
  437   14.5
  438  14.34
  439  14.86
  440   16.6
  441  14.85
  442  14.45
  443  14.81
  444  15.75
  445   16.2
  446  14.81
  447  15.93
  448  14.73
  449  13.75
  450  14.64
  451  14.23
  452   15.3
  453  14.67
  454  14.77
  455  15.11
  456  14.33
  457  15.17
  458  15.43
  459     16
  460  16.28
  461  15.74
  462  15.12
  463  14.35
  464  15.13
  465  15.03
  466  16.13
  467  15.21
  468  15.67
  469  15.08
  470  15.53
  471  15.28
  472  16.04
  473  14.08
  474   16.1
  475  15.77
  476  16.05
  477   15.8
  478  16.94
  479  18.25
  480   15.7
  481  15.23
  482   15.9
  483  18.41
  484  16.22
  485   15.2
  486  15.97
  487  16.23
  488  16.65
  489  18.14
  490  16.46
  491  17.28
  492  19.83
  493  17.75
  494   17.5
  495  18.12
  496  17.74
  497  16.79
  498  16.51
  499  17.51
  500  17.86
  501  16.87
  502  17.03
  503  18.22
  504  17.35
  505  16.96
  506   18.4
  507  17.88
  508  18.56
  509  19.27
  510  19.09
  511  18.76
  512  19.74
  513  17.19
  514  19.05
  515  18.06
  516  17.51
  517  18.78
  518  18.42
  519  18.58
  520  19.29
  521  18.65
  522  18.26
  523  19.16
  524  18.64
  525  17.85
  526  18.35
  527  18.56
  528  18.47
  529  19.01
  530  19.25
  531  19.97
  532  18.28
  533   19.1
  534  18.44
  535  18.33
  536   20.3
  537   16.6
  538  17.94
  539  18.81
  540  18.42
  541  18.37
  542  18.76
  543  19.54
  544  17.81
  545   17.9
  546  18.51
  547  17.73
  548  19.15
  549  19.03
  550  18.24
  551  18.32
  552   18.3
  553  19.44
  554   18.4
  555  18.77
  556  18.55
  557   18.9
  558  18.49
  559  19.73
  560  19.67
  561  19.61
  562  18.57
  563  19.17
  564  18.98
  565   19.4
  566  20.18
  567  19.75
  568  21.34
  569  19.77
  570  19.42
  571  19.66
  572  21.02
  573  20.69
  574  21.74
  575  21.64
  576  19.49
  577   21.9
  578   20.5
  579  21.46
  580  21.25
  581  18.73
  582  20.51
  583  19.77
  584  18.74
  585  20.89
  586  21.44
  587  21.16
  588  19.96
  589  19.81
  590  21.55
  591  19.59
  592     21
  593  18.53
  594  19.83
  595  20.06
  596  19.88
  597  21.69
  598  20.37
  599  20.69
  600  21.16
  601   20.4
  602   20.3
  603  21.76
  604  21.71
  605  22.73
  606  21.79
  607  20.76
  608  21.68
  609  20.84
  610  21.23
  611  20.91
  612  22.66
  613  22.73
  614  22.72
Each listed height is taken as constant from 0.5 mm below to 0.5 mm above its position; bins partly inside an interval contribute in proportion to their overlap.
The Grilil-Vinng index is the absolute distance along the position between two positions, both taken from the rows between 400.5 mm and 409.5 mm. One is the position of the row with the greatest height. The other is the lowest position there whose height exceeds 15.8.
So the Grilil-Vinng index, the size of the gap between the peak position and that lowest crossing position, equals 2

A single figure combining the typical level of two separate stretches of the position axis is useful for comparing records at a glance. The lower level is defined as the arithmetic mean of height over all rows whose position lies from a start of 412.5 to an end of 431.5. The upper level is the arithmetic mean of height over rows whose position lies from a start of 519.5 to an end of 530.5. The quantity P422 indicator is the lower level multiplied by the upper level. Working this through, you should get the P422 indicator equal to 284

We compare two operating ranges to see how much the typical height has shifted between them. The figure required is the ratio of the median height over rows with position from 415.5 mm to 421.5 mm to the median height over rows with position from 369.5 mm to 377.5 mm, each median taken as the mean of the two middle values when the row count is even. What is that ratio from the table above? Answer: 1.01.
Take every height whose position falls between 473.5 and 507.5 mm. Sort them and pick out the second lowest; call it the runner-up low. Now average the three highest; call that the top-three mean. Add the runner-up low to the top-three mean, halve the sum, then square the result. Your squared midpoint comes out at 291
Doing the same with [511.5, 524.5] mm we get 341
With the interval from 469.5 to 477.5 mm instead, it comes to 246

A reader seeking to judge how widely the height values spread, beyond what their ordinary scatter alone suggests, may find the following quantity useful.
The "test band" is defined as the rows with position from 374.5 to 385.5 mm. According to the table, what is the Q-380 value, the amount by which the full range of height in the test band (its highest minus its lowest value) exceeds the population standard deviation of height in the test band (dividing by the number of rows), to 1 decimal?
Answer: 1.6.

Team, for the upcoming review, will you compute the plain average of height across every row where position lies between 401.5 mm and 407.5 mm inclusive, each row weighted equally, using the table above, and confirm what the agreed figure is 16.0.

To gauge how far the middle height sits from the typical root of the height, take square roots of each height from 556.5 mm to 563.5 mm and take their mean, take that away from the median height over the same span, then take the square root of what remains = 3.85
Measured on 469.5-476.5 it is 3.44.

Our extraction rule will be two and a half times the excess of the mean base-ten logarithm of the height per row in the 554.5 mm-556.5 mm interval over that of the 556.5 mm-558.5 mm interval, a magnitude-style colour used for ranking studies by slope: 0.00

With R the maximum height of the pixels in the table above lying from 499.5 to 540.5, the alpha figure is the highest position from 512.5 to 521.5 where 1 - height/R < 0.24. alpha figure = 521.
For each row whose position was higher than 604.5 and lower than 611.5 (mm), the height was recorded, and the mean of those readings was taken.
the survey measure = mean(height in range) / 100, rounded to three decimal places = 0.214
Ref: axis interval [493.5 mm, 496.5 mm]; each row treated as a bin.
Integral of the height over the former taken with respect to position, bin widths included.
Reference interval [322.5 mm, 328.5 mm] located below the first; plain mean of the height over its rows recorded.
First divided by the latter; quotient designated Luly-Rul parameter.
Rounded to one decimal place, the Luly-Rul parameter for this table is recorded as 6.7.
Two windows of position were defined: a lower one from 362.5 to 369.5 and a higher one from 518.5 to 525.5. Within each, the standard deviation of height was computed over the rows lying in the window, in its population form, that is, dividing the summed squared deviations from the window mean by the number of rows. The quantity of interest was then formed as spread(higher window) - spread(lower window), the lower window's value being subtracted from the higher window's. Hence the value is 0.13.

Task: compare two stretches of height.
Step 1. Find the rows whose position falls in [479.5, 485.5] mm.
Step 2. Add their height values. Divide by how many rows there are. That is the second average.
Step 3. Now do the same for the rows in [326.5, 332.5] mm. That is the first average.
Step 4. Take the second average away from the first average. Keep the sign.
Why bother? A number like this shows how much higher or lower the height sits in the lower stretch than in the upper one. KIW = -5.6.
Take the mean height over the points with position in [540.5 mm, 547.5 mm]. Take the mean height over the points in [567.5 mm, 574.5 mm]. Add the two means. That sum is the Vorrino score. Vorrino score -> 38.9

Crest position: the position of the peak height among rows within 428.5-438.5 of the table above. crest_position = 431 mm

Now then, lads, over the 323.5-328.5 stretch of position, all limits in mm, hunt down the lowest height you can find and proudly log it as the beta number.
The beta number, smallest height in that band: 6.922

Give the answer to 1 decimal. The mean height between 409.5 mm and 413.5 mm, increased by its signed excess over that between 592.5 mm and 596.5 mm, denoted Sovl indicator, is 12.1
